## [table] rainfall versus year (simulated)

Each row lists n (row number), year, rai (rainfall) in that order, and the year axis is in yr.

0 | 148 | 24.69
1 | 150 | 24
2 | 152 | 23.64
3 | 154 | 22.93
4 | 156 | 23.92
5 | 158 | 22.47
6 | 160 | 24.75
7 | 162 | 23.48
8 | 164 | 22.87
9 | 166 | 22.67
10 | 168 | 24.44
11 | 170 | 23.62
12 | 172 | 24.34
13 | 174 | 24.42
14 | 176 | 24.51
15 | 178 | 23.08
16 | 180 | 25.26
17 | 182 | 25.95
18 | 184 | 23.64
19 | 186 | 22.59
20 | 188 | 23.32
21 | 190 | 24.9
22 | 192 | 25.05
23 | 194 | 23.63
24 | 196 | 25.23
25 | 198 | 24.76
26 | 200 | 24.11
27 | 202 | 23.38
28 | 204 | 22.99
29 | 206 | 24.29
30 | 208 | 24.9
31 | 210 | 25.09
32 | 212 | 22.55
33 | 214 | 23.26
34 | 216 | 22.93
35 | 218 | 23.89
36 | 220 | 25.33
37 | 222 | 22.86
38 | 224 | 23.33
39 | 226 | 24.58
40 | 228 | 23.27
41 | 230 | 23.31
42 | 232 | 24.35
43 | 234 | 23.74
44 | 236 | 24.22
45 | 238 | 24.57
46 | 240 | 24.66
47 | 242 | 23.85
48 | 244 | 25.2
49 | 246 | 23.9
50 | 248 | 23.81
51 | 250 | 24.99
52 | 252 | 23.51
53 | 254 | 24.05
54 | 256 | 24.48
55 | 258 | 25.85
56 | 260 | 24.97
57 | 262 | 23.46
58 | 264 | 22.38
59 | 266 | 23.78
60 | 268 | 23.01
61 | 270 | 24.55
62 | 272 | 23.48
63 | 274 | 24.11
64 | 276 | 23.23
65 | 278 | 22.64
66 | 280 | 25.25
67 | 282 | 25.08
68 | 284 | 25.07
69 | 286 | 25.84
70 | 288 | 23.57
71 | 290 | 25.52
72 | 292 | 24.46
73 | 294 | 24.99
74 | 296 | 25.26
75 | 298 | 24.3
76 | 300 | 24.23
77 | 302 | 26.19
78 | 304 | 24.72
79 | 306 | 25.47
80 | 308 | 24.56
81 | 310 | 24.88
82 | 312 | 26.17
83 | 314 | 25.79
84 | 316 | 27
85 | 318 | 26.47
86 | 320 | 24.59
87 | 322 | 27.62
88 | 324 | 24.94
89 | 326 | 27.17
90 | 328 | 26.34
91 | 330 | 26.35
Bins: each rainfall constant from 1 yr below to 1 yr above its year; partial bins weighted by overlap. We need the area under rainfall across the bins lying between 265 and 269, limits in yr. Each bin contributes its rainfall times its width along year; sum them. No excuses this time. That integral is 94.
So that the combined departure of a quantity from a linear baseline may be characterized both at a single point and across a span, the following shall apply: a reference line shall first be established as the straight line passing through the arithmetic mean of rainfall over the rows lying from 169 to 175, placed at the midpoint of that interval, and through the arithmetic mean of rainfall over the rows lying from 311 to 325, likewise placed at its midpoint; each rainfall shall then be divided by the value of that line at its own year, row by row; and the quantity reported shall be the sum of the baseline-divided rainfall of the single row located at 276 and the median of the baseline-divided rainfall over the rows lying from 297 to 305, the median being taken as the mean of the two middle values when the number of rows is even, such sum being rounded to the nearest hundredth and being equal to 1.86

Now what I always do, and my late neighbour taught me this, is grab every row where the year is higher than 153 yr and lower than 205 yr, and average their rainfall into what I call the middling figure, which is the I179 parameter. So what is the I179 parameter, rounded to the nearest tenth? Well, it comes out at 23.9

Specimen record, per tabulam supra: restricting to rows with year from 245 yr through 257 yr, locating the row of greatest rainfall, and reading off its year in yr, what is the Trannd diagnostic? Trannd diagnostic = 250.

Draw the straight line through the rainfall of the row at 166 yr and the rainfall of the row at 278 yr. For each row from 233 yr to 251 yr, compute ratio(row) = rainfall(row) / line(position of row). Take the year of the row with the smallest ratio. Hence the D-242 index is 234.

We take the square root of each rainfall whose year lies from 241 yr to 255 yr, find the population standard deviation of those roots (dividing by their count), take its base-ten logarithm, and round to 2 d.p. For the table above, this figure -1.22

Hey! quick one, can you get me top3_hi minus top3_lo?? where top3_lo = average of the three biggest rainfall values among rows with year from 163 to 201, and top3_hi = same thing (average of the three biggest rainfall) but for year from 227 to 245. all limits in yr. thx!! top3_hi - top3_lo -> -0.67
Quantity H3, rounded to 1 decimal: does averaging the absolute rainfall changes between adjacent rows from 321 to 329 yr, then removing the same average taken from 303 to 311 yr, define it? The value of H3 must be 1.3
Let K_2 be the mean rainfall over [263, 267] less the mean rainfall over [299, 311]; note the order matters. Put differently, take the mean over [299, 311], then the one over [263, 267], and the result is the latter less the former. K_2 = -1.9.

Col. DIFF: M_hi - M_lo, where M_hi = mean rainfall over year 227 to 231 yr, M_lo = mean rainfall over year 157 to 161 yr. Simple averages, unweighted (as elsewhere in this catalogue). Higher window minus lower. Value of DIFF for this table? -0.32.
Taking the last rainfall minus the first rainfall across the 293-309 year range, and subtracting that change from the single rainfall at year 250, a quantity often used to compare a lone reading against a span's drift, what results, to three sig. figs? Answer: 25.4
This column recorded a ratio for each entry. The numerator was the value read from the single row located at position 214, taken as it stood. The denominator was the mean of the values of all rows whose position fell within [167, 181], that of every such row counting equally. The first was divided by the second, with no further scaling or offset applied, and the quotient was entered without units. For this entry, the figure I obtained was 0.96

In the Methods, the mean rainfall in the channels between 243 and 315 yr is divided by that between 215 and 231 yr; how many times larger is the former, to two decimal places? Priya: 1.04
